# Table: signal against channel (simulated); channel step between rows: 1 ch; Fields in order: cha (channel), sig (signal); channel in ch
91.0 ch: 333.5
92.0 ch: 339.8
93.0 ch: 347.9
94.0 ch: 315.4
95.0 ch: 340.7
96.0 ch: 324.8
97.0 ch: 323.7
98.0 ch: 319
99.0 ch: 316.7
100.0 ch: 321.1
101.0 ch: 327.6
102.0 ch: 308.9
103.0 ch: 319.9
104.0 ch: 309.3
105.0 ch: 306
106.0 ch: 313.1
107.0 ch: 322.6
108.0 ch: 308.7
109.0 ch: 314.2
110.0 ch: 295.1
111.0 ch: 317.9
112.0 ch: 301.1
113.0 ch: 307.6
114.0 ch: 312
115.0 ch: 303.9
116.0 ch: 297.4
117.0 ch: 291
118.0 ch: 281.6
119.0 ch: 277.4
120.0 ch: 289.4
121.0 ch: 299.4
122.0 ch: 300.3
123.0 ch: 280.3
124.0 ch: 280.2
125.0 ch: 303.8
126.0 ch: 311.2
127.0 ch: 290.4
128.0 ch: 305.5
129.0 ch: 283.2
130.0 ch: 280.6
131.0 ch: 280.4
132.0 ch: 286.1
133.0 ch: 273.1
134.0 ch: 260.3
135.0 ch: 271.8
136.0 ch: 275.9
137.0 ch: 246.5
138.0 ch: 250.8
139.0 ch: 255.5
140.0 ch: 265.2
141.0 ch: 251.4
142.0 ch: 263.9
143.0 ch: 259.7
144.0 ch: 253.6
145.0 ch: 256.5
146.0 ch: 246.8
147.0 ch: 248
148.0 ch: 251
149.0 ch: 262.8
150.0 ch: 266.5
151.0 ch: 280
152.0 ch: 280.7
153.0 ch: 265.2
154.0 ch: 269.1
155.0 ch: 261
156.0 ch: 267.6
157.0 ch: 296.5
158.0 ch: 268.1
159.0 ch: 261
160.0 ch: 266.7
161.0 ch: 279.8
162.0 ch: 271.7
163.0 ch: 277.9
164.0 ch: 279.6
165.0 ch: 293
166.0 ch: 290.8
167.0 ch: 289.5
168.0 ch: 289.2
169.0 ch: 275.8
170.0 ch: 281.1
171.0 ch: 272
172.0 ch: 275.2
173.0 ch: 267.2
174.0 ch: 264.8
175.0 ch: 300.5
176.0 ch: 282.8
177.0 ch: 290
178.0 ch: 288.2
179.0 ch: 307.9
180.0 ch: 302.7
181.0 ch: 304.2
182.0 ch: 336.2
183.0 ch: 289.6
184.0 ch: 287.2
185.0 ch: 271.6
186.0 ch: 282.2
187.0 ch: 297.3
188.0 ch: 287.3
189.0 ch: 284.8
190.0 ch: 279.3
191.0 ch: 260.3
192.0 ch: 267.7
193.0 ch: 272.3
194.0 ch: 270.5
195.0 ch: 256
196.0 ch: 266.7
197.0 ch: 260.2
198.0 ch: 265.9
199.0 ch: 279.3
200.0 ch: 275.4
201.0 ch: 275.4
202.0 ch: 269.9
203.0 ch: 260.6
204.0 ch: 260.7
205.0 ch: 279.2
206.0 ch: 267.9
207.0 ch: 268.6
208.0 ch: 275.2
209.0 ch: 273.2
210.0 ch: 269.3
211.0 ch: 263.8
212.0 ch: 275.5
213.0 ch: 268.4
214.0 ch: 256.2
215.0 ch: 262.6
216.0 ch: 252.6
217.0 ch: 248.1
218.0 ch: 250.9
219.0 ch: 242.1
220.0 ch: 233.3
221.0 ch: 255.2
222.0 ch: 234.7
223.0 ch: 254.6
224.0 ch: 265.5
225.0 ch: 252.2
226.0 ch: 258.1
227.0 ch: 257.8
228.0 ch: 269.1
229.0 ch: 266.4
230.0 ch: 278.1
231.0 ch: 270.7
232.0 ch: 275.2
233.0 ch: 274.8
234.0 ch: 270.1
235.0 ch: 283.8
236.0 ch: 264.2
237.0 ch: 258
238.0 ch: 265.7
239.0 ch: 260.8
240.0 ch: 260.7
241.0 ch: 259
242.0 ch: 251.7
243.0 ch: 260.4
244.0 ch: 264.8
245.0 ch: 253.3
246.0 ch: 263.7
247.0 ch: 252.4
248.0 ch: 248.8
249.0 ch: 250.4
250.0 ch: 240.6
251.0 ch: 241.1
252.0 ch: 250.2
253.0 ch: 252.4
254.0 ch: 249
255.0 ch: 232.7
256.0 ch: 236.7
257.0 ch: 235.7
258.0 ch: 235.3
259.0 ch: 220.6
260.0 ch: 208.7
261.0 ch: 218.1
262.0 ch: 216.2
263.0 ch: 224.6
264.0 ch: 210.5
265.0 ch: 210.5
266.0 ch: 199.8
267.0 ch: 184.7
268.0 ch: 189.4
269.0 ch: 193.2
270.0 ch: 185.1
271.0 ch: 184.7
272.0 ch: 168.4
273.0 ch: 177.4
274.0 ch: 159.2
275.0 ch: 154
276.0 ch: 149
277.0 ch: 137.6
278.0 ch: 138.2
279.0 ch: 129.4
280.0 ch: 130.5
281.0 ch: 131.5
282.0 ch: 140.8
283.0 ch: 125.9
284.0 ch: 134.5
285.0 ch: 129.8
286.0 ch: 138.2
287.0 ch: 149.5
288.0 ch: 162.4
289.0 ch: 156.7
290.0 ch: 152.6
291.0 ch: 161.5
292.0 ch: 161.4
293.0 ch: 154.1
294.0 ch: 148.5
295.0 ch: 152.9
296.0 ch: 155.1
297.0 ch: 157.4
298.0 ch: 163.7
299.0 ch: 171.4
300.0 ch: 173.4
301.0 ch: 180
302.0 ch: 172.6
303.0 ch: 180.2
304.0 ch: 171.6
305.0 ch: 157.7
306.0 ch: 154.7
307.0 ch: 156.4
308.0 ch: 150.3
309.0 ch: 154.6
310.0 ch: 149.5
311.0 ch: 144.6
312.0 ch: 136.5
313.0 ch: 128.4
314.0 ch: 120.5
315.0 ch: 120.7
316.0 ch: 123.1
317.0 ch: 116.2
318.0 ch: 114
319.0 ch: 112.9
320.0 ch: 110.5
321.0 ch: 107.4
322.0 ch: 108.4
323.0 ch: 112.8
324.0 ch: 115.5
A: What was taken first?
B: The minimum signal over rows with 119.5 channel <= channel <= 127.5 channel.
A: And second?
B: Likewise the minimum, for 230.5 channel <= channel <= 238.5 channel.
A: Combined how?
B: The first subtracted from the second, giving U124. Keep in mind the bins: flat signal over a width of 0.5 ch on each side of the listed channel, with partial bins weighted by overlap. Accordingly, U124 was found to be -22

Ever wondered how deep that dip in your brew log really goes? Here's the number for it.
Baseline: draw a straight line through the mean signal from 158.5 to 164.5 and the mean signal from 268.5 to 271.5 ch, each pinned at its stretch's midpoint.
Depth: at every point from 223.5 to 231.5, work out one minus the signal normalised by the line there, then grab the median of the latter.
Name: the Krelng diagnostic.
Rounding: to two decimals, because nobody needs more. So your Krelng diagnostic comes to -0.20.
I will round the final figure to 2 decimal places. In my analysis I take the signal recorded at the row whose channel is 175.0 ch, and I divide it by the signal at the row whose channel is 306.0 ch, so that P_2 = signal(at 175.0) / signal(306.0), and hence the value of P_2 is 1.94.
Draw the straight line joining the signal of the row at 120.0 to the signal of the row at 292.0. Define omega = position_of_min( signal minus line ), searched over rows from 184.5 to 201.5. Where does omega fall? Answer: 195.0 ch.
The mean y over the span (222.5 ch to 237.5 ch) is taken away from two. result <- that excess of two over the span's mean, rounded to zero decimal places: -265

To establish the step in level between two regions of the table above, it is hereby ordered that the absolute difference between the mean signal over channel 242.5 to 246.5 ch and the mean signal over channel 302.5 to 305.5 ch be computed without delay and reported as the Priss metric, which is 91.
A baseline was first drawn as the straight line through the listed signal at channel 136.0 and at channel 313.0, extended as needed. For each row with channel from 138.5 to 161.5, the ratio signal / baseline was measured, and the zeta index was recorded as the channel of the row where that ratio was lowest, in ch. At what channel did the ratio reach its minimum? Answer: 146.0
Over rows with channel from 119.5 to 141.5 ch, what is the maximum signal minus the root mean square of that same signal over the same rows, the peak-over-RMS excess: 31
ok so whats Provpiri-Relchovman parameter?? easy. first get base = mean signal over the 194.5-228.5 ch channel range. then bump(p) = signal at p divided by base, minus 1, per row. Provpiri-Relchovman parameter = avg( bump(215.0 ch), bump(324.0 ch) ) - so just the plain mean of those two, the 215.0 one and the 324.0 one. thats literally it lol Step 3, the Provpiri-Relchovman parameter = -0.28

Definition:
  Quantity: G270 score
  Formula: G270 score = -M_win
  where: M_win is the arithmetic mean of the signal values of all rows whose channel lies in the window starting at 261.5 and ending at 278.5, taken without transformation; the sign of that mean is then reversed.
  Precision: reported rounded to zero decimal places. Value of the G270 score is -181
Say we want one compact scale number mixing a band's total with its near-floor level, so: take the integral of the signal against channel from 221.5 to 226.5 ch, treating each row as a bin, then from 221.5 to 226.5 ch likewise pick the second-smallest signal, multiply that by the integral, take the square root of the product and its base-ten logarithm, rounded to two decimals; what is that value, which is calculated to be 2.75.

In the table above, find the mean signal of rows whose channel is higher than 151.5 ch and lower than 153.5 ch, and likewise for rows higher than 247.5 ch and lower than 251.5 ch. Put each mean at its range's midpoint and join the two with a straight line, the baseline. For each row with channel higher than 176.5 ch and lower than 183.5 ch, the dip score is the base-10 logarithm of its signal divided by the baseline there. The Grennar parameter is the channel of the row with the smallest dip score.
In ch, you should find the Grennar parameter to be 178.0 ch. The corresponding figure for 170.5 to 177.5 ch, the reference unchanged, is 174.0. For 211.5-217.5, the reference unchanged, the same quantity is 217.0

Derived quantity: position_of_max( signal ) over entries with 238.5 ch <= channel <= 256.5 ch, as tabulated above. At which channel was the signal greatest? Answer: 244.0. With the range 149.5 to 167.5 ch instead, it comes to 157.0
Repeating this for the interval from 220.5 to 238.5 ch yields 235.0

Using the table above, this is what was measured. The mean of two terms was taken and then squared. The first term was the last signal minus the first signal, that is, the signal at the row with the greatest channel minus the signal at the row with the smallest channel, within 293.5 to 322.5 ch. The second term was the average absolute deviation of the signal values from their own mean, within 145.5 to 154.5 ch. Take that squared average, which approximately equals 227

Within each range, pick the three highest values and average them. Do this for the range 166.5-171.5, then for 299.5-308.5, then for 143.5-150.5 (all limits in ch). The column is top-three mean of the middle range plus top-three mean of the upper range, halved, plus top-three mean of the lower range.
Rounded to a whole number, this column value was 494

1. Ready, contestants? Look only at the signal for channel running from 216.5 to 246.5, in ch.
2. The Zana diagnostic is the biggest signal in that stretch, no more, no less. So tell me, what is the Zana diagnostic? 283.8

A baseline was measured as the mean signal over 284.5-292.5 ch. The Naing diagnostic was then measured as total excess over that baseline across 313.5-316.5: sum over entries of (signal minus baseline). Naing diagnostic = -90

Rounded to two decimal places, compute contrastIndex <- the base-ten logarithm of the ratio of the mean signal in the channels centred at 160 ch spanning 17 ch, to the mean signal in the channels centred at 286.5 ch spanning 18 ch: 0.28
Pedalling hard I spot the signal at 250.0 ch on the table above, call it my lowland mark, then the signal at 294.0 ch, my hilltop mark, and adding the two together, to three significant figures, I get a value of 389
